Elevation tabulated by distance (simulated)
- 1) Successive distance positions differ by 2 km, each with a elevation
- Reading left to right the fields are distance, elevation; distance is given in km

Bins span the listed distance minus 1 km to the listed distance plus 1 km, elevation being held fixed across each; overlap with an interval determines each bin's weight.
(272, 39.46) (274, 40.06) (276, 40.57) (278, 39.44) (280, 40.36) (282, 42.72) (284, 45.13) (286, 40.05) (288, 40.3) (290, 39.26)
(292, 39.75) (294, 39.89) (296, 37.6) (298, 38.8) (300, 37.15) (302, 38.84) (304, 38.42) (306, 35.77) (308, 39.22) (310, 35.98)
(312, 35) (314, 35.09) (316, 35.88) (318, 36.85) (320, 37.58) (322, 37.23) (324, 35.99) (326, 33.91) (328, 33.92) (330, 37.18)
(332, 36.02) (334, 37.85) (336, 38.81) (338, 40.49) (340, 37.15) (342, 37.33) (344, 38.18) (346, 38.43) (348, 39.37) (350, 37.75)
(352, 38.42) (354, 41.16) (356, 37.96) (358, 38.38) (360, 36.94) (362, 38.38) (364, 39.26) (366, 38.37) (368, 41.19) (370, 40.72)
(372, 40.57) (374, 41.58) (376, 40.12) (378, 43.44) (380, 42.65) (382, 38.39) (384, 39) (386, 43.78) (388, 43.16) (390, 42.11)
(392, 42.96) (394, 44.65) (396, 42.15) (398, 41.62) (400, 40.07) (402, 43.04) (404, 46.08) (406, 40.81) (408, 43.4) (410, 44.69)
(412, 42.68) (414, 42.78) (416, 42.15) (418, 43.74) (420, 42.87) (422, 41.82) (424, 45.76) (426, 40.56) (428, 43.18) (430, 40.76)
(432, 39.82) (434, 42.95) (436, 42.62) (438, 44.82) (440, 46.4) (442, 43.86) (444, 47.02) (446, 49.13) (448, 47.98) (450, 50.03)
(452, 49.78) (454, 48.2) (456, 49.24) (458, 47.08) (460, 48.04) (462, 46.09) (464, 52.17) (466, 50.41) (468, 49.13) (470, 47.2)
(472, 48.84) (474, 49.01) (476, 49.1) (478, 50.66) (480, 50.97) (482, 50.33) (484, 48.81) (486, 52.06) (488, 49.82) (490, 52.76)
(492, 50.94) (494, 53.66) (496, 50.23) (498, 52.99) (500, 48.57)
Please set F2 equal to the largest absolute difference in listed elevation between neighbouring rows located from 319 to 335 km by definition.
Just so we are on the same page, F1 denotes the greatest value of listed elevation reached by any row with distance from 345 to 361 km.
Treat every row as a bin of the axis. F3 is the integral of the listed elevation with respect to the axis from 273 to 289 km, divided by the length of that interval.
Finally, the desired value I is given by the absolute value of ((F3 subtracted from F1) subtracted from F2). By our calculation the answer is 3.2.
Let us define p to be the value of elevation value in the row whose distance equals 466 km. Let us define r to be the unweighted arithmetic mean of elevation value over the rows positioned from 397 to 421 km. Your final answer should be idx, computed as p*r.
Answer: 2159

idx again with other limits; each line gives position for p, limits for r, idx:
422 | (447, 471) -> 2040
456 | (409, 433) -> 2096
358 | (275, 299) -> 1548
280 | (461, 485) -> 1994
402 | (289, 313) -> 1634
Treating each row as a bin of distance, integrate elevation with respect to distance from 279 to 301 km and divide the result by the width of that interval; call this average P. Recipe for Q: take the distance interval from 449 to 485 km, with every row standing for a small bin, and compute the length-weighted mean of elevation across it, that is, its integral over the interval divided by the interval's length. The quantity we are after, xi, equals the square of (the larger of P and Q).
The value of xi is 2418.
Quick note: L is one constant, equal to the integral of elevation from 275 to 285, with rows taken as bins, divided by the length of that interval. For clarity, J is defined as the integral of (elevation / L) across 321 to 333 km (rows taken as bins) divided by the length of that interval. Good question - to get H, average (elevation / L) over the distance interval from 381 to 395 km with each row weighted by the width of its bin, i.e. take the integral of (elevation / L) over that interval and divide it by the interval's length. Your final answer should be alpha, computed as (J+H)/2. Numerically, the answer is 0.93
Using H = 1.01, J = 0.86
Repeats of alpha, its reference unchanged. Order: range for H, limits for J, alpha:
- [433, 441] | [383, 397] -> 1.04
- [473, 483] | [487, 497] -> 1.22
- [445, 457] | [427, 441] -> 1.10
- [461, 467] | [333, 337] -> 1.06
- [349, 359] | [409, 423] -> 0.98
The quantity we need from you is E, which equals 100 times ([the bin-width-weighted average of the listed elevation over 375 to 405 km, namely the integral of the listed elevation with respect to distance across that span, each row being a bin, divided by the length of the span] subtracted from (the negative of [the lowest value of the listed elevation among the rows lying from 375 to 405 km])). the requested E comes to -8060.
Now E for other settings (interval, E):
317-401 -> -7322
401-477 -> -8543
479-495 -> -9998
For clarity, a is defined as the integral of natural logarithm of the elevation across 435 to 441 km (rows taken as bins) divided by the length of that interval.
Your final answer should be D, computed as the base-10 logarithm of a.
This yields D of 0.579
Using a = 3.80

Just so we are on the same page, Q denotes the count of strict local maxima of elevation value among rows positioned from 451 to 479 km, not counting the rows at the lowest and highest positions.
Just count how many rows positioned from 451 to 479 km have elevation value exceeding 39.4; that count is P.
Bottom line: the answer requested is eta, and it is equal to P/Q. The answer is 4.7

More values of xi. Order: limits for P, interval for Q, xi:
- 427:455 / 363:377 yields 2067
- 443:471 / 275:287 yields 2370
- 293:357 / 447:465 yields 2375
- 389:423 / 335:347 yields 1832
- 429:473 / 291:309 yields 2199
